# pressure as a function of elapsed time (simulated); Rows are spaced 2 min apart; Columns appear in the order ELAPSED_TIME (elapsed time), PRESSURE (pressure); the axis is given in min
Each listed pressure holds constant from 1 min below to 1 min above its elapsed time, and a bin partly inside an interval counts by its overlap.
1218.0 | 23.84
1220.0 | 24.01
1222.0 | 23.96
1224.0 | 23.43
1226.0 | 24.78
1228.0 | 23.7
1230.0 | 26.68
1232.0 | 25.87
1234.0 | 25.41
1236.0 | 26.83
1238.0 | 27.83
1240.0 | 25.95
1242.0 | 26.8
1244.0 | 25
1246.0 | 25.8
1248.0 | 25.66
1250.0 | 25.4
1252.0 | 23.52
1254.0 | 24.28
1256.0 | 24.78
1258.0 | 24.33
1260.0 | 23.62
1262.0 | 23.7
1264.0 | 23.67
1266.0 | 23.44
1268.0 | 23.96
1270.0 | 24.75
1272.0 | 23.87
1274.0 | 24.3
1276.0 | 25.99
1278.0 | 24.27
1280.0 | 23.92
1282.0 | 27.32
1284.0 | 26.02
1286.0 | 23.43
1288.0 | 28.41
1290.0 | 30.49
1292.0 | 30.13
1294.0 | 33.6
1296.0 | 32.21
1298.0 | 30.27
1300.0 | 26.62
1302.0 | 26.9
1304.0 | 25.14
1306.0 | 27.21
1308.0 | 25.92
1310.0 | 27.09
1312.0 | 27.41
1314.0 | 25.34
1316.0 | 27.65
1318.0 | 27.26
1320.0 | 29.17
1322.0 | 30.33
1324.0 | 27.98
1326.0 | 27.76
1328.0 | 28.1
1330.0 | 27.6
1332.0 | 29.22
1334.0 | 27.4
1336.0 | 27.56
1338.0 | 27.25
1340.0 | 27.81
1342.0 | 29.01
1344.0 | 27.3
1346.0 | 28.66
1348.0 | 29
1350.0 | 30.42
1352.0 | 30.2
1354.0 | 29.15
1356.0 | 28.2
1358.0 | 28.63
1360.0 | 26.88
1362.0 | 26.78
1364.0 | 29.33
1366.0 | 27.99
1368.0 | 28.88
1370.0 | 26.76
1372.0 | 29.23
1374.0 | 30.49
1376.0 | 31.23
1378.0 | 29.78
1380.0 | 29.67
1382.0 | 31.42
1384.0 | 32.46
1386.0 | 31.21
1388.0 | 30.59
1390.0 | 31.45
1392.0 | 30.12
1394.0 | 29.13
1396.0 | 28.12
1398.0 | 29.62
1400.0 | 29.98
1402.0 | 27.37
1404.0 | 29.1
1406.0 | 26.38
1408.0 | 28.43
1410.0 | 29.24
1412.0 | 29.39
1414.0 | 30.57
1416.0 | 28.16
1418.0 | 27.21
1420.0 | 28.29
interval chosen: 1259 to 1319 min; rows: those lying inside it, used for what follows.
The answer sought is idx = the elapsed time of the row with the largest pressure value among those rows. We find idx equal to 1294.0 min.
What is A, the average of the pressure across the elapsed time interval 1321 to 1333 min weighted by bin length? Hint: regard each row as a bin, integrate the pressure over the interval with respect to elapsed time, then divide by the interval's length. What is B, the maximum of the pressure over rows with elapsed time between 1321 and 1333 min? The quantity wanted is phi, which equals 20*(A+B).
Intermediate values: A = 28.5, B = 30.33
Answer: 1177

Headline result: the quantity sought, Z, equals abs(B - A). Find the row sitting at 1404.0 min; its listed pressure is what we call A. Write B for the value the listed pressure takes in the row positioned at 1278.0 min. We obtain 4.8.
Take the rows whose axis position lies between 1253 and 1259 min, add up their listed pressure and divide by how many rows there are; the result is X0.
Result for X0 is 24.5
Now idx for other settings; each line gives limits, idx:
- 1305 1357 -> 1350.0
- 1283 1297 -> 1294.0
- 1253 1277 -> 1276.0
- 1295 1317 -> 1296.0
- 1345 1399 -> 1384.0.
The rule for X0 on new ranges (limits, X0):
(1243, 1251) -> 25.5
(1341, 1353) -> 29.1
